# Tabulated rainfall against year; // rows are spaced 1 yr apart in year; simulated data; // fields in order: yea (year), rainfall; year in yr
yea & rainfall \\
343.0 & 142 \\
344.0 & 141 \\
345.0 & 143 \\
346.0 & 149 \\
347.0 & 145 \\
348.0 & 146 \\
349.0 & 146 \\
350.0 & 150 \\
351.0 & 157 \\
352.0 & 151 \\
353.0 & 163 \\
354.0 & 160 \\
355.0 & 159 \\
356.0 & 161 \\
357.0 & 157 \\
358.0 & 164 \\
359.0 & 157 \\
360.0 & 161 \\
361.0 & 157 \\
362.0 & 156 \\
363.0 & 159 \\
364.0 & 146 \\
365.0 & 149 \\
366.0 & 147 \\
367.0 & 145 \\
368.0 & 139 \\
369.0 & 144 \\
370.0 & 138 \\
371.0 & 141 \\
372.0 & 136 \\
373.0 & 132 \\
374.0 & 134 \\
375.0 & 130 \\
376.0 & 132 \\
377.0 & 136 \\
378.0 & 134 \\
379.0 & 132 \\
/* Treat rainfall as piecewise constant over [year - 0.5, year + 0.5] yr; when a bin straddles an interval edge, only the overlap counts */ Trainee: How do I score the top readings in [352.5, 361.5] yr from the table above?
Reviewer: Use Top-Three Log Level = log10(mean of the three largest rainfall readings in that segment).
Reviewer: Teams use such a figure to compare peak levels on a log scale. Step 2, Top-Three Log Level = 2.21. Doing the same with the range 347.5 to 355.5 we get 2.21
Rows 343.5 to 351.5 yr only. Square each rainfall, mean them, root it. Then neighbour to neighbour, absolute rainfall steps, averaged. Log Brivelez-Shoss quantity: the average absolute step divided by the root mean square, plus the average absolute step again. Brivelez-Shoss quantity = 3.5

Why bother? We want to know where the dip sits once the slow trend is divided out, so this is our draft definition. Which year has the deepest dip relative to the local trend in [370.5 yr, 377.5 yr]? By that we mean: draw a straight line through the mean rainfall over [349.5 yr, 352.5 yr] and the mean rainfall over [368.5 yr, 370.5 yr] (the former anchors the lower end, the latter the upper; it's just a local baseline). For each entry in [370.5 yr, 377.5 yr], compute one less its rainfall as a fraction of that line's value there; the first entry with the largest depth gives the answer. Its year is 375.0 yr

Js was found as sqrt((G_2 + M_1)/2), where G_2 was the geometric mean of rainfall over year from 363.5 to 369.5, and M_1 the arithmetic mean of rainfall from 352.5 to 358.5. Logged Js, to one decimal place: 12.4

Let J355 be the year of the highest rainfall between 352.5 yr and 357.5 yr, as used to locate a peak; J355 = 353.0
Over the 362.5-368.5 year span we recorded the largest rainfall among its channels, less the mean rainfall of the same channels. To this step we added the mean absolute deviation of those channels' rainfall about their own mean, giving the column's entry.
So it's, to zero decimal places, 16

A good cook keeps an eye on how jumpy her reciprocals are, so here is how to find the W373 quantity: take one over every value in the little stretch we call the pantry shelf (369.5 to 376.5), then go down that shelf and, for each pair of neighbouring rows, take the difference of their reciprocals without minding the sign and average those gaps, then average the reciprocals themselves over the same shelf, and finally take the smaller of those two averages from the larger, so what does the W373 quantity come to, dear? 0.0072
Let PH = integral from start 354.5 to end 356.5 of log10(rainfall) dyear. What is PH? 4.41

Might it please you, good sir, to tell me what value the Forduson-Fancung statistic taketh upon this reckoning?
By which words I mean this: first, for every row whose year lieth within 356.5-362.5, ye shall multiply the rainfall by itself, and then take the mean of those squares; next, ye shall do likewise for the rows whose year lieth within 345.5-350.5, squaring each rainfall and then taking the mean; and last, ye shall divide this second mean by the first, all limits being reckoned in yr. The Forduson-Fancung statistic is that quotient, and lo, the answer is 0.86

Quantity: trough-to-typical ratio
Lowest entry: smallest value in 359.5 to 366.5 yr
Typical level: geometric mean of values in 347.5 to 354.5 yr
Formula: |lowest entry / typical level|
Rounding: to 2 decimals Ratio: 0.95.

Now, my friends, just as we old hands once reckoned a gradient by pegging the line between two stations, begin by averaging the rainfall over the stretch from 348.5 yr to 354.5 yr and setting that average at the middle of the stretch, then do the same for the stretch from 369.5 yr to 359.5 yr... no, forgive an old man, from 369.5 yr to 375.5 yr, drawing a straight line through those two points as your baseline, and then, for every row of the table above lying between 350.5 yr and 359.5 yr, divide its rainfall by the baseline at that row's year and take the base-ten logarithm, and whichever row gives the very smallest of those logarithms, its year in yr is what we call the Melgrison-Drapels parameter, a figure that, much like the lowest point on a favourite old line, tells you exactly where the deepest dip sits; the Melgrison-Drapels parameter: 352.0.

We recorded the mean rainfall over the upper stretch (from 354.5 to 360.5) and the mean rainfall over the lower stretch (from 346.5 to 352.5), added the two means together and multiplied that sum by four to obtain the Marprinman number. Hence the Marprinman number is 1236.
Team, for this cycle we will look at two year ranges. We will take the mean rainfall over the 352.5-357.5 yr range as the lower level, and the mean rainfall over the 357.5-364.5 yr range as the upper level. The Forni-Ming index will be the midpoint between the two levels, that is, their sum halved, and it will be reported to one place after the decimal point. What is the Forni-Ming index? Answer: 158.6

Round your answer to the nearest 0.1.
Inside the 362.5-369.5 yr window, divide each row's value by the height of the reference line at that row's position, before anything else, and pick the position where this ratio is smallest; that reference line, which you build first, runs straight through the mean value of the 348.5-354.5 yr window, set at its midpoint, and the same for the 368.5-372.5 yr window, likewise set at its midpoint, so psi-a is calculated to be 368.0 yr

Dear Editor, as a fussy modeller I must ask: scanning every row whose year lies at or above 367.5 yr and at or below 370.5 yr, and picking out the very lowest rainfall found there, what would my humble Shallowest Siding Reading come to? 138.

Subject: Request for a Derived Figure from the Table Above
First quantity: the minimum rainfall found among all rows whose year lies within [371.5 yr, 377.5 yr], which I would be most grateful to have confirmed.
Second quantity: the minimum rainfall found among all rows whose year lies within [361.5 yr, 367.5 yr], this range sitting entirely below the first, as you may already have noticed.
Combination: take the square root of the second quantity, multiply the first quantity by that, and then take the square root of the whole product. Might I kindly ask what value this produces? 39.6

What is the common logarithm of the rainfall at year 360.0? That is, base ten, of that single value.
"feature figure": 2.21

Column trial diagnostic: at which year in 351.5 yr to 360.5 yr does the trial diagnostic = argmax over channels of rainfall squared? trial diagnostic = 358.0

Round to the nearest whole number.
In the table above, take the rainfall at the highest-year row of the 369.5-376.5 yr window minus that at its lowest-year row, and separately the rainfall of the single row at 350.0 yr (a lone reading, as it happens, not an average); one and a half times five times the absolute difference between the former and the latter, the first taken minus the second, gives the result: 1170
